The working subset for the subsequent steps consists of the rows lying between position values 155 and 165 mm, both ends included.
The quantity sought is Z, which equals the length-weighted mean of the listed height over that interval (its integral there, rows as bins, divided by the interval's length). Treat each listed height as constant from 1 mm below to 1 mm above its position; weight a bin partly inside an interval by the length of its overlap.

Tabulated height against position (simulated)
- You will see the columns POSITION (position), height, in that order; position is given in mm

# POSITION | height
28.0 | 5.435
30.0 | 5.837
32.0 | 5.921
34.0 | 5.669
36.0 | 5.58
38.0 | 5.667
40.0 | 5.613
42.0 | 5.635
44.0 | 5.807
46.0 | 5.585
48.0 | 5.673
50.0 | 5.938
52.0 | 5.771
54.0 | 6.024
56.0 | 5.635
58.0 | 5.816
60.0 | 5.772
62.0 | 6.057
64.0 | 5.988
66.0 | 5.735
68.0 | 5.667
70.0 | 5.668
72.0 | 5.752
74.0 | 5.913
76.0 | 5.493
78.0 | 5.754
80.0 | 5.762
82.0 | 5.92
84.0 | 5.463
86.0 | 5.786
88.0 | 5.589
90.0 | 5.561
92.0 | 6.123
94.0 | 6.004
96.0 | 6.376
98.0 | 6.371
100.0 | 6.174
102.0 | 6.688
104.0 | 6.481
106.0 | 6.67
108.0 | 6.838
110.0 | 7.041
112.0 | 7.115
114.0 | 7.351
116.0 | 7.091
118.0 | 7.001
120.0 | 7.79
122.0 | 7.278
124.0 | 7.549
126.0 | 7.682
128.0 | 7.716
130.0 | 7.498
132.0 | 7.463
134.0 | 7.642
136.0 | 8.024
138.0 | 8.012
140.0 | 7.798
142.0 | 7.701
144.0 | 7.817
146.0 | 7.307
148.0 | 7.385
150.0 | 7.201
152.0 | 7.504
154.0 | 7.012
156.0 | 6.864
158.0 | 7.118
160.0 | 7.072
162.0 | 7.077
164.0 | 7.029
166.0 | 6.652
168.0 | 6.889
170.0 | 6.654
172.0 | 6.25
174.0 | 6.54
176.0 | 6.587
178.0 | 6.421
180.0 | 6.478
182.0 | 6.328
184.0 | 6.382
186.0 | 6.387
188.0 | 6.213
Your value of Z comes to 7.03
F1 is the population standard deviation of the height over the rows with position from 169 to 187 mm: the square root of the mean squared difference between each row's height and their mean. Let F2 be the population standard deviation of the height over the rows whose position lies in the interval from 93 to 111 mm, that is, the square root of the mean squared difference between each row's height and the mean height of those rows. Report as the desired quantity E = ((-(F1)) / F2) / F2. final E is -1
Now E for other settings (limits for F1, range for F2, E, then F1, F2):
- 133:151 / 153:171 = -10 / 0.28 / 0.17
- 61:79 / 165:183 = -5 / 0.17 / 0.18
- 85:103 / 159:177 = -5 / 0.36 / 0.27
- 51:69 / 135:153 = -2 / 0.15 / 0.29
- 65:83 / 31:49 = -11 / 0.12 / 0.11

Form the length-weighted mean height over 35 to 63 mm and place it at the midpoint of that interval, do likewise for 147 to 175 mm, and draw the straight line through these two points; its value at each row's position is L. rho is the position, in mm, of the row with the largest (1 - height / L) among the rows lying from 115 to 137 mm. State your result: 118.0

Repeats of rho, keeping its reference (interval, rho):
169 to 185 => 182.0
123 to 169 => 166.0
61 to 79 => 76.0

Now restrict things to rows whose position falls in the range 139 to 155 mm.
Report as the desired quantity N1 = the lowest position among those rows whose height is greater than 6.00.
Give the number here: 140.0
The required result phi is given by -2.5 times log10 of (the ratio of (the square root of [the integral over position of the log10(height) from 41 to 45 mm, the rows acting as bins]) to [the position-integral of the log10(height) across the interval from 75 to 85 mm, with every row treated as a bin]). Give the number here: 1.6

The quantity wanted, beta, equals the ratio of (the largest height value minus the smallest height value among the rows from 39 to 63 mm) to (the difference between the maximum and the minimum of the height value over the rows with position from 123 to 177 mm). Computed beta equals 0.3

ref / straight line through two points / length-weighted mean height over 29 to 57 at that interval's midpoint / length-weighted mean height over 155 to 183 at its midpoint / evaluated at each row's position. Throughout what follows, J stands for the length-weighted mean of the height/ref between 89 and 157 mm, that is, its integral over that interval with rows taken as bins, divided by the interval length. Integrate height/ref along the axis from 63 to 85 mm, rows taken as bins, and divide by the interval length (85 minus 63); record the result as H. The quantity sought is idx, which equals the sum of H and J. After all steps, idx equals 2.08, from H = 0.96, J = 1.12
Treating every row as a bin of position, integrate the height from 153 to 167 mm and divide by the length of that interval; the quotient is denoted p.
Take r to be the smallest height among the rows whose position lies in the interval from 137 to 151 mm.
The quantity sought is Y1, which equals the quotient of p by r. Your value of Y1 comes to 0.97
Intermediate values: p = 7.0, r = 7.201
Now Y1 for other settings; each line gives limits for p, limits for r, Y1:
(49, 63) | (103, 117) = 0.90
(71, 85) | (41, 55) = 1.02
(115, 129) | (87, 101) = 1.34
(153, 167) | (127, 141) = 0.93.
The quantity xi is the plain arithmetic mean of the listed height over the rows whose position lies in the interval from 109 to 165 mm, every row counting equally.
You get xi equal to 7.4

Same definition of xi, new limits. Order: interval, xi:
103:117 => 6.9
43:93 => 5.8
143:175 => 7.0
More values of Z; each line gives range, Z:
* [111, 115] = 7.23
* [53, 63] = 5.86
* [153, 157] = 6.94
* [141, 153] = 7.49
